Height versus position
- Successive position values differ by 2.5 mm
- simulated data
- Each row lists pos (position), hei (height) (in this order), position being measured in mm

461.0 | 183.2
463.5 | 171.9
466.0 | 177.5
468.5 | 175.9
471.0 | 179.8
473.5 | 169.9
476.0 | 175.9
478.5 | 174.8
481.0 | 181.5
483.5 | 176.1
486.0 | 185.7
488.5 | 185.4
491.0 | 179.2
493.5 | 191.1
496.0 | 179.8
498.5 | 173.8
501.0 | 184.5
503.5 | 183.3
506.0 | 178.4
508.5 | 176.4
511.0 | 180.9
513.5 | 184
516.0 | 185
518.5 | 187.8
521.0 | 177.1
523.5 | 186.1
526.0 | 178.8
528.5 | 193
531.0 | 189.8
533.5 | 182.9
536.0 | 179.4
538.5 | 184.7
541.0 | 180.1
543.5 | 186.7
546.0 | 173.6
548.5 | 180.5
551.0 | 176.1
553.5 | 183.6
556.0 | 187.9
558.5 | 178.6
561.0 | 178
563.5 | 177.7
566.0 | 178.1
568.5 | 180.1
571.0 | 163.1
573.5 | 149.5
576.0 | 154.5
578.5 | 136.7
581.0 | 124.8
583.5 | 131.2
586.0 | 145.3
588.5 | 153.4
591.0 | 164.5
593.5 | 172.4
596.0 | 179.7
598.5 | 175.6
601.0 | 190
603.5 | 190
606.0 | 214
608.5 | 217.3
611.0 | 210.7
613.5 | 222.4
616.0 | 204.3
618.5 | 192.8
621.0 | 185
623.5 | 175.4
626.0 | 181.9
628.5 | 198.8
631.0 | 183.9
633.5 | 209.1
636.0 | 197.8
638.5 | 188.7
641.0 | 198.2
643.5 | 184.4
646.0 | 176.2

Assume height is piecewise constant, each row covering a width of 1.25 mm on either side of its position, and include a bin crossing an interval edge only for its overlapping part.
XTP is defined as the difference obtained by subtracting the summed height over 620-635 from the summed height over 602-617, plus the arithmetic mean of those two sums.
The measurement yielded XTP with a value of 1321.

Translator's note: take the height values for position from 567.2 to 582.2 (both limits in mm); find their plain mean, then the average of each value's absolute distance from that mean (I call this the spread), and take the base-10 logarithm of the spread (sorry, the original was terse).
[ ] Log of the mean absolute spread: 1.16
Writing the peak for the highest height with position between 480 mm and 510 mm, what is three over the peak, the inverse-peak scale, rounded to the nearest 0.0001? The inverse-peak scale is 0.0157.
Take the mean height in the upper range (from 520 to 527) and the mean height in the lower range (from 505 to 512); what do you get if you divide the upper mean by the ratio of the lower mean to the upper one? 183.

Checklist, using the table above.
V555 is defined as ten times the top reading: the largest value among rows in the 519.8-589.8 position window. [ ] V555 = 1930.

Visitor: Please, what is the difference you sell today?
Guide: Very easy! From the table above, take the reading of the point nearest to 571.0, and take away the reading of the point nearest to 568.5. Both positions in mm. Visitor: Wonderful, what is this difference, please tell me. -17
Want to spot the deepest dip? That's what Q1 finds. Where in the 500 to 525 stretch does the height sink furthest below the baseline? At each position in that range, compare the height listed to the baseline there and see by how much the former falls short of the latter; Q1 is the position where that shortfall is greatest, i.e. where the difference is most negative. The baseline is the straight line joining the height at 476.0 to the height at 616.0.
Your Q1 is 521.0 mm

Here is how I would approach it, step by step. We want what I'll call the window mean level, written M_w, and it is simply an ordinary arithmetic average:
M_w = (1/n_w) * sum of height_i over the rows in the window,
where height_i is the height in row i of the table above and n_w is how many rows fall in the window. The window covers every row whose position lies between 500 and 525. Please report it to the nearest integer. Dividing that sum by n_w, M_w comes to 182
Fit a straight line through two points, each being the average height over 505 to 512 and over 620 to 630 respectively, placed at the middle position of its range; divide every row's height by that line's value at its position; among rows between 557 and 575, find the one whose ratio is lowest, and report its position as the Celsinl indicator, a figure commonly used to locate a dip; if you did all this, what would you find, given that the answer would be 573.5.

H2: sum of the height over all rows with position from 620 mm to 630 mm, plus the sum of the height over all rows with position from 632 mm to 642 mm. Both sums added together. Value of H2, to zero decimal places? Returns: 1535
